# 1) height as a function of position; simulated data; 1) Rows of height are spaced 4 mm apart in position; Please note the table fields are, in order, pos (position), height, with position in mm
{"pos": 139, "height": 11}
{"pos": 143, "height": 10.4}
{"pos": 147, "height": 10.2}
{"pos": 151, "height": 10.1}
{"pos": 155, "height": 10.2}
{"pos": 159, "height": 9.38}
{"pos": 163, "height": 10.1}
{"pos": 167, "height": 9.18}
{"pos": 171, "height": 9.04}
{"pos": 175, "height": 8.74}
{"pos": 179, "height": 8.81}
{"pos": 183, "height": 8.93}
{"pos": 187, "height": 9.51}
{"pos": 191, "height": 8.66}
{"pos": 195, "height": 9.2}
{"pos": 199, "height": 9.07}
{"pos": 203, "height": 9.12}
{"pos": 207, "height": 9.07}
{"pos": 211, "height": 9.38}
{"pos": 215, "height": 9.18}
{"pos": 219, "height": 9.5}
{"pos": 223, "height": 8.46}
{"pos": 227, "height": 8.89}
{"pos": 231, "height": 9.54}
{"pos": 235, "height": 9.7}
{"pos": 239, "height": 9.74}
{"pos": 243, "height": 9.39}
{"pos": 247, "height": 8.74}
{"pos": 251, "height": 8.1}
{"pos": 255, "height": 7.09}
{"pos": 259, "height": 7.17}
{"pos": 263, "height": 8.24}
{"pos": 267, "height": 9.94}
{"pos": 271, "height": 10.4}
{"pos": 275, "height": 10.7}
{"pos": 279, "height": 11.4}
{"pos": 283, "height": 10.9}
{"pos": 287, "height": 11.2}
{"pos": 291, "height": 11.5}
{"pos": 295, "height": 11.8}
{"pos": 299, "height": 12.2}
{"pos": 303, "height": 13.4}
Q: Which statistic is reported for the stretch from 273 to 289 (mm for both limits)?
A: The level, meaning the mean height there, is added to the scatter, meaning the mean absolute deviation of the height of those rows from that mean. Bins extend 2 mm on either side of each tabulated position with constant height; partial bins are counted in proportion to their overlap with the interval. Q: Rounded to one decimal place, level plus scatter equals 11.3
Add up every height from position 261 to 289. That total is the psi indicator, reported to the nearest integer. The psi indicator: 73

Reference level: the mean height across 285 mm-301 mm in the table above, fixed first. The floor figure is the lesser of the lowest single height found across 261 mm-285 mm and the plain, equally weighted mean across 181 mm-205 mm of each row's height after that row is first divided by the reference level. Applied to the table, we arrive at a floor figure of 0.78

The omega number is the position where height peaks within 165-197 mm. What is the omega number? 187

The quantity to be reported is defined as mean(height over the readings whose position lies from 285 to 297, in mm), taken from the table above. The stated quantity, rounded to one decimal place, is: 11.5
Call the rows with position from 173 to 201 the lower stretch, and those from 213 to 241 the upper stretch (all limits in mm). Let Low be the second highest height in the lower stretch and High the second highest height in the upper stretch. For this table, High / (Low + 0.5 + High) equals 0.500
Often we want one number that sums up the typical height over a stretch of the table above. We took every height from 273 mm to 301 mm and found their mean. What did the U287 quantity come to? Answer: 11.4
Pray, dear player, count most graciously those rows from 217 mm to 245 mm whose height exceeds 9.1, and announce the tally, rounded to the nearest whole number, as 5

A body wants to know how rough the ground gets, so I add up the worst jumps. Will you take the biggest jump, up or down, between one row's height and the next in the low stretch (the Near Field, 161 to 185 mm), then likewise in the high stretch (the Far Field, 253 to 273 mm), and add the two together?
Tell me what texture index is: 2.6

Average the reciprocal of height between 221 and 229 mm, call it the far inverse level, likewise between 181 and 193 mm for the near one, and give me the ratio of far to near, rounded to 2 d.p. 1.04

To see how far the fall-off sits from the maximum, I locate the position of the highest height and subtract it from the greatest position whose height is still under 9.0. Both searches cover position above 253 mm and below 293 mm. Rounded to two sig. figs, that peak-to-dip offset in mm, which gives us -28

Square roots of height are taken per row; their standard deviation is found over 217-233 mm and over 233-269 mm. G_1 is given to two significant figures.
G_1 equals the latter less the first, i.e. 0.10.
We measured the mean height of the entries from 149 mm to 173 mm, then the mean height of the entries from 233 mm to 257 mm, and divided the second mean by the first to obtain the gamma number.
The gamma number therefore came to 0.91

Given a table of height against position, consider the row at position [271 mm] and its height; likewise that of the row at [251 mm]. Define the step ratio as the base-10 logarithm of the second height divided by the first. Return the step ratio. -0.11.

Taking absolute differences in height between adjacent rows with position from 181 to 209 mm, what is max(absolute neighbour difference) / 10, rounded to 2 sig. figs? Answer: 0.085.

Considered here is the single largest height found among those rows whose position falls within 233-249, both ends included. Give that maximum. 9.74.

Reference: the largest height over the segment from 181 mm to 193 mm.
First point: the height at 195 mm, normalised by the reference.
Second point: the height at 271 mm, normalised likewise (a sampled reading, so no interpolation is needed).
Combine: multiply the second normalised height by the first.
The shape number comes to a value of 1.06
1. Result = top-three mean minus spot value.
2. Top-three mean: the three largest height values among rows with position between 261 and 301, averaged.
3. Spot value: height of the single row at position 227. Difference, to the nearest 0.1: 2.9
